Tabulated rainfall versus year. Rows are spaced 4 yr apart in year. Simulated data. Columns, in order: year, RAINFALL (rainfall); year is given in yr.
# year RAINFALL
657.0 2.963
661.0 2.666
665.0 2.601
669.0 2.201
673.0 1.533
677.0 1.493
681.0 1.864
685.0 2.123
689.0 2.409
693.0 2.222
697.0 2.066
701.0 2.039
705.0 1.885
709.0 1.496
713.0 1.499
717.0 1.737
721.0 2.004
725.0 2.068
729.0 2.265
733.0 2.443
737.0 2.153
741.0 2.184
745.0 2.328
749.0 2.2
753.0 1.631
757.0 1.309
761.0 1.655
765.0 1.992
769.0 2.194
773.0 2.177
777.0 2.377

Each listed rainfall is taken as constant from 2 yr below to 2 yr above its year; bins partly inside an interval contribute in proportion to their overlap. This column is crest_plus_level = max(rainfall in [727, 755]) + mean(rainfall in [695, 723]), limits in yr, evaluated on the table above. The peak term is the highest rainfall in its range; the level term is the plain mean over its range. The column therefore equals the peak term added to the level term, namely 4.26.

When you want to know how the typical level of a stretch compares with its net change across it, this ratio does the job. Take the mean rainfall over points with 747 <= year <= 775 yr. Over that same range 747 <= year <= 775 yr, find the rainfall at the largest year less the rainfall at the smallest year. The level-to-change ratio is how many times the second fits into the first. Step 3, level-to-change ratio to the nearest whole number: -82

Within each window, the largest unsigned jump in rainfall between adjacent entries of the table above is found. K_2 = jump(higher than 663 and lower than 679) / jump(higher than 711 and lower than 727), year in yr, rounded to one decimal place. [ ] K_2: 2.5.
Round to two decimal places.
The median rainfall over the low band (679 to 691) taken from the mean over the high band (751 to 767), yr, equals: -0.48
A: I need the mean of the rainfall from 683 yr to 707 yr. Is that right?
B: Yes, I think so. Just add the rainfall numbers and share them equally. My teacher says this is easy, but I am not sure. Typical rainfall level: 2.12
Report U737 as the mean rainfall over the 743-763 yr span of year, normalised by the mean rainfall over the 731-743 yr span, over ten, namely 0.081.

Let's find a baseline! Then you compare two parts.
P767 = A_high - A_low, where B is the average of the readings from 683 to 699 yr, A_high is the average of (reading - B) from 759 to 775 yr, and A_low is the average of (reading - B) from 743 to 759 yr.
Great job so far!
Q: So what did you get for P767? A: 0.14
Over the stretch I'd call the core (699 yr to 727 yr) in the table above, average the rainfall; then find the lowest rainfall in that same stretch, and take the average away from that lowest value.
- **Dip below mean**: -0.32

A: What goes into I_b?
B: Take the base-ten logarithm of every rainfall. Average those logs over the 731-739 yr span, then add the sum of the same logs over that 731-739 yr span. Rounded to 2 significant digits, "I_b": 1.1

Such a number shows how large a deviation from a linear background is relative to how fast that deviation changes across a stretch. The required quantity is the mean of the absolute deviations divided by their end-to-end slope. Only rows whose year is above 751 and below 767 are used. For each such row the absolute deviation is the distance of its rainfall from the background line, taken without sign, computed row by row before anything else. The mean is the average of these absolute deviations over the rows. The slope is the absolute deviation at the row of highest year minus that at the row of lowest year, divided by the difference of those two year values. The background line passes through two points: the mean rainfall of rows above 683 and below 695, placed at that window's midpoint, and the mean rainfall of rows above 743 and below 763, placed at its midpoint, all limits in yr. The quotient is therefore 58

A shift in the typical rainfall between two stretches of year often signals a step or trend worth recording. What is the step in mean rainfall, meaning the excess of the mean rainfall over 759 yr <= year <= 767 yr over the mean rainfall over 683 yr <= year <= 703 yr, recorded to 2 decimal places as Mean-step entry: -0.35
